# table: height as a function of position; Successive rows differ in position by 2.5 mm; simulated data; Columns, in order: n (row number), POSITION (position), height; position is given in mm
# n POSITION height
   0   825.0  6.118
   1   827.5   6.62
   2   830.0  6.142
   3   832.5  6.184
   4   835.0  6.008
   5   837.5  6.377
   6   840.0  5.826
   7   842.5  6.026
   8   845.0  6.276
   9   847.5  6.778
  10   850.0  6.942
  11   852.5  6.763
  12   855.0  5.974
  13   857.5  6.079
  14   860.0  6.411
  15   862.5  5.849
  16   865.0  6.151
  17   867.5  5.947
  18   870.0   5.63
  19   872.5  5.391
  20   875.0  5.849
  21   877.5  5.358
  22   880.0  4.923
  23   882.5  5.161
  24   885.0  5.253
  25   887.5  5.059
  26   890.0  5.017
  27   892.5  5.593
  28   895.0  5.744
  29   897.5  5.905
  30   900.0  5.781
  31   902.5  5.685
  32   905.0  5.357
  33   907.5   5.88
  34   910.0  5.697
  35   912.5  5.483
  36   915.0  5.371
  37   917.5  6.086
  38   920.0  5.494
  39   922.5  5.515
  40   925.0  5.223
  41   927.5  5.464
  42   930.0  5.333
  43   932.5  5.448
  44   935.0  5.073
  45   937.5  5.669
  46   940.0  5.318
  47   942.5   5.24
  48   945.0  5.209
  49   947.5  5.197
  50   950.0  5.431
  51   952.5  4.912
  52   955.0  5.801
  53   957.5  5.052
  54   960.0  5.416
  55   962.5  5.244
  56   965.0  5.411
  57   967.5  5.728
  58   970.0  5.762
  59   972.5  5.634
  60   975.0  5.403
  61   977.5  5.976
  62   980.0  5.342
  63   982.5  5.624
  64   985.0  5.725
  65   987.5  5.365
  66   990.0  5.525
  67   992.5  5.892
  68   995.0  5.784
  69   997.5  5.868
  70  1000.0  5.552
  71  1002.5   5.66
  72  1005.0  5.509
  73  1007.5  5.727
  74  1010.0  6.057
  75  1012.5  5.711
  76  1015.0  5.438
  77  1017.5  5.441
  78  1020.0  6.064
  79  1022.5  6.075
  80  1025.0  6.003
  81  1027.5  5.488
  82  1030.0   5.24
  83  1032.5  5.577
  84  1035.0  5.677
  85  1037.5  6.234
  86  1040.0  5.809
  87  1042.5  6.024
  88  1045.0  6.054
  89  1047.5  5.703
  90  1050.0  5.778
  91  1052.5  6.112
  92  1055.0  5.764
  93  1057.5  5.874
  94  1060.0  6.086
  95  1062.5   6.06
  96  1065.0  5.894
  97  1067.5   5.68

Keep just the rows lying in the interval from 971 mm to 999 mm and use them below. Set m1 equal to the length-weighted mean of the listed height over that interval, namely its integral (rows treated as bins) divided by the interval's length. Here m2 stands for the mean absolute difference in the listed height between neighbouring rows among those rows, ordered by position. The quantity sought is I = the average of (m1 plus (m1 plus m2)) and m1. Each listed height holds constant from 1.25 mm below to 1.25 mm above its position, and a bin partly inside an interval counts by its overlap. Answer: 8.62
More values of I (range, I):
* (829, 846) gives 9.31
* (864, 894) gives 8.31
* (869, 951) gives 8.31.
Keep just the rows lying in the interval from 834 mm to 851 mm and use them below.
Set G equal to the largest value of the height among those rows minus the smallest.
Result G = 1.12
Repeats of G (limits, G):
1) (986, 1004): 0.53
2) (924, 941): 0.60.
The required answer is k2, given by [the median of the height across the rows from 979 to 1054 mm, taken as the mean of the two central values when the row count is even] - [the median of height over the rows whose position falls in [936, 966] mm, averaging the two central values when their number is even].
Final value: 0.4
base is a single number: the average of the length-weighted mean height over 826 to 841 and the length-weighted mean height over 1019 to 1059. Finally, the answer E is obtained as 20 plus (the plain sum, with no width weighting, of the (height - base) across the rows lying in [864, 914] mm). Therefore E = 10.5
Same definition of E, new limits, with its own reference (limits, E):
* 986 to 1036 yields 13.3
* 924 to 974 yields 7.2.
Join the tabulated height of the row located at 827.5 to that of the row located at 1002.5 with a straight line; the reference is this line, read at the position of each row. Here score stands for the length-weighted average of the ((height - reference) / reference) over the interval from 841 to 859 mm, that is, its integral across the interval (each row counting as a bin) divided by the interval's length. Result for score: -0.02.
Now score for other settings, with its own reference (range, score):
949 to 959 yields -0.11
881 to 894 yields -0.17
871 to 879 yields -0.13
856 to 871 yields -0.06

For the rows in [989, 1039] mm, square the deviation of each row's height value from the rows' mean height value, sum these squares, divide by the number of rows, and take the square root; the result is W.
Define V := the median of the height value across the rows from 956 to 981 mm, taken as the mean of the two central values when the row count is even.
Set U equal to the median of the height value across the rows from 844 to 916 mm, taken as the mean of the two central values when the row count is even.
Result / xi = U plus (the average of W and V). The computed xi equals 8.6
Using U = 5.74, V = 5.4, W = 0.26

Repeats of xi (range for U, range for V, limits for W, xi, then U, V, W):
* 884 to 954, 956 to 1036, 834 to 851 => 8.4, 5.44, 5.6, 0.38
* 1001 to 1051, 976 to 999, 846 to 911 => 8.8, 5.72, 5.7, 0.52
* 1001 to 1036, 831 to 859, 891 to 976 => 8.9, 5.67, 6.2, 0.26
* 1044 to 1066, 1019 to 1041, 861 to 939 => 9.0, 5.89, 5.8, 0.31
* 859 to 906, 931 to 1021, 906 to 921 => 8.5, 5.63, 5.5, 0.25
